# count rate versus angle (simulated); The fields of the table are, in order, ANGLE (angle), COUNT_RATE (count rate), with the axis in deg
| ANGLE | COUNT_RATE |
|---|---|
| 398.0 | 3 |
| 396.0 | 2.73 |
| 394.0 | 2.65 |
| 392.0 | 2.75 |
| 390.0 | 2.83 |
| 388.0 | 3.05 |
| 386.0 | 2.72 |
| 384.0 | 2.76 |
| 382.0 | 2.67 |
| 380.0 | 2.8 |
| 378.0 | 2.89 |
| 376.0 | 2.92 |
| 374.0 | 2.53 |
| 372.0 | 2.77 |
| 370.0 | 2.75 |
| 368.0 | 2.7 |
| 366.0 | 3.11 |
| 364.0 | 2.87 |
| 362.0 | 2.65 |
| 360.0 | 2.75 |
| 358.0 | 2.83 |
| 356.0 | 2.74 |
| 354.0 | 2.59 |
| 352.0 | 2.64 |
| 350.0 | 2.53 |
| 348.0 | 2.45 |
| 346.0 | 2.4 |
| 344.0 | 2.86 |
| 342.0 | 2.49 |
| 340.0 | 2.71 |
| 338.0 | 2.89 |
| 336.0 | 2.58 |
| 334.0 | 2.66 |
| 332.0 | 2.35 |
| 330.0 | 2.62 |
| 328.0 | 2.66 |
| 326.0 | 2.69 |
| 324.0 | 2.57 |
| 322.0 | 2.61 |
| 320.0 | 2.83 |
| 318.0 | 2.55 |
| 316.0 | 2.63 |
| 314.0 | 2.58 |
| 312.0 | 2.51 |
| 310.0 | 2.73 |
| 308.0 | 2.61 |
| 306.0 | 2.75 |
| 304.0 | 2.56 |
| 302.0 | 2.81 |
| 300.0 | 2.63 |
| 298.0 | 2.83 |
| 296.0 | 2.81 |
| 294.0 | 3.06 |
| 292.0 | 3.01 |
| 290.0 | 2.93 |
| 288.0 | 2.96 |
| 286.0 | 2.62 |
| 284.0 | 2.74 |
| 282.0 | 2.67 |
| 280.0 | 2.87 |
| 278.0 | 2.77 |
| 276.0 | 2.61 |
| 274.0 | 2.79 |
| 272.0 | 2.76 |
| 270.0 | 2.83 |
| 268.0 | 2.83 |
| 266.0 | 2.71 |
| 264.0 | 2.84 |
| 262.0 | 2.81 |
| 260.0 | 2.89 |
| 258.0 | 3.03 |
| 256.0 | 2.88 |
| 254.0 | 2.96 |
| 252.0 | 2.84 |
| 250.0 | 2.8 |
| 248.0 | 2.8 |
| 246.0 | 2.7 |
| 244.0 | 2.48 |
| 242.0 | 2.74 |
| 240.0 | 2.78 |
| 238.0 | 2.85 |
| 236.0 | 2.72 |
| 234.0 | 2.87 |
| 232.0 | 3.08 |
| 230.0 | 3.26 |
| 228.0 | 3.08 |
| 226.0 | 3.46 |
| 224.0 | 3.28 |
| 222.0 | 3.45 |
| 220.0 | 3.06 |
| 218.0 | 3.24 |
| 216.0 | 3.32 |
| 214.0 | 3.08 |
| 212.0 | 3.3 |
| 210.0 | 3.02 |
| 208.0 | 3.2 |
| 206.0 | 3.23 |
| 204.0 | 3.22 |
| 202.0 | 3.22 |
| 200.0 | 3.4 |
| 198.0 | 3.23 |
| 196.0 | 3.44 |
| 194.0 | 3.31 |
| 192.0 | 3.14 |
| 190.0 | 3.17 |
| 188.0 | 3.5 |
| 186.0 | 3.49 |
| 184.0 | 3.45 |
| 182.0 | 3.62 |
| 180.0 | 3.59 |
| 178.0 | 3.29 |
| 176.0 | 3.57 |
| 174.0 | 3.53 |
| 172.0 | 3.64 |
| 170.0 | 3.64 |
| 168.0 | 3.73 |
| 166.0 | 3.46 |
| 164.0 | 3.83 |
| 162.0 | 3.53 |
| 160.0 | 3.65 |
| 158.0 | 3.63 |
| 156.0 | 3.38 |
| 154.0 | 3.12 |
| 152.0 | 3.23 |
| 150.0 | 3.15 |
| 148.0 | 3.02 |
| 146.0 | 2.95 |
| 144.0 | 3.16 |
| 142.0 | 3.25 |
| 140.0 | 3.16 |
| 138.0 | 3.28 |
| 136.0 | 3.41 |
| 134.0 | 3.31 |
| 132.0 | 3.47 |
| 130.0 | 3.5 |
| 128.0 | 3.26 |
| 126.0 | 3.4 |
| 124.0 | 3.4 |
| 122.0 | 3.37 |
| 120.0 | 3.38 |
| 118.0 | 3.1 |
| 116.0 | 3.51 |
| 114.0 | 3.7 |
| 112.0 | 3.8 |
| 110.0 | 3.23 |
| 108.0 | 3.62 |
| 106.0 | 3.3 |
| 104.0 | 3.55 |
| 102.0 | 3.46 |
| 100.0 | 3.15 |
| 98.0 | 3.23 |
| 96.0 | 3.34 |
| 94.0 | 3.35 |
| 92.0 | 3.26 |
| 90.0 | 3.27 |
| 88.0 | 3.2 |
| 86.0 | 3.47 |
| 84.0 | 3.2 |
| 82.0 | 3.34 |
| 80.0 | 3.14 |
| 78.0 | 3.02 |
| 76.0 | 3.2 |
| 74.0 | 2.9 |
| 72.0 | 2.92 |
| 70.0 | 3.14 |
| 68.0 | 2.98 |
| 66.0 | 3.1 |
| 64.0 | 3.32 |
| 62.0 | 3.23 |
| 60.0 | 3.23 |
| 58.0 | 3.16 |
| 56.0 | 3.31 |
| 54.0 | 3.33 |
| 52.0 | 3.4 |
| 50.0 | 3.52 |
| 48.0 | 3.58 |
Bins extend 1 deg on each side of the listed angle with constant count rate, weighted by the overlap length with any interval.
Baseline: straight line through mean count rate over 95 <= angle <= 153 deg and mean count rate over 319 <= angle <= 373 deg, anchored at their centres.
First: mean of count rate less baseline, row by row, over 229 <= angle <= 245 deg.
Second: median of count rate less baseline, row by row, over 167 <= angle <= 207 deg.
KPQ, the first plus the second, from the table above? 0.15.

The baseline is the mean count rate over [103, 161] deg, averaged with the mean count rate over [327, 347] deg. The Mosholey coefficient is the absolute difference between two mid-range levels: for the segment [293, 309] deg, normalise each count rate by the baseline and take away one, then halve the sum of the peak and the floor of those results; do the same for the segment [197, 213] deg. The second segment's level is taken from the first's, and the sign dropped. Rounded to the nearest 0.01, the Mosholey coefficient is 0.13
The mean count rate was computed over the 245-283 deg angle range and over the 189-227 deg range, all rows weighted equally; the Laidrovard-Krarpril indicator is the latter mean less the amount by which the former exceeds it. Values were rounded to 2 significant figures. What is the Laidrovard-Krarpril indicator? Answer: 3.7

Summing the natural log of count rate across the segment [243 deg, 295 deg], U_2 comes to 26.9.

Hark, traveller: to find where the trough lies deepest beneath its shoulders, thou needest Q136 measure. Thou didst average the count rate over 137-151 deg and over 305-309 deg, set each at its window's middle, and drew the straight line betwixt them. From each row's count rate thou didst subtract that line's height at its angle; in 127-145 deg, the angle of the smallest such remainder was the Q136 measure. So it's 140.0 deg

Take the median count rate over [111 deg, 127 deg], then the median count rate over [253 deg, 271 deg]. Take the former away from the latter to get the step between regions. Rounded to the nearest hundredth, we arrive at -0.56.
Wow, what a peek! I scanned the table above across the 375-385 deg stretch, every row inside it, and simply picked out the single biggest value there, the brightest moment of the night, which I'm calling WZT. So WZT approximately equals 2.92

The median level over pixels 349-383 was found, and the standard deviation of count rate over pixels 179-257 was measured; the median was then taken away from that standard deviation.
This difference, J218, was -2.47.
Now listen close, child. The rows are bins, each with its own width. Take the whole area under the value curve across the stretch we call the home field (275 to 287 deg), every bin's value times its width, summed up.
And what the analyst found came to 33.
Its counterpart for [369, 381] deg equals 33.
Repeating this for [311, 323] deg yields 31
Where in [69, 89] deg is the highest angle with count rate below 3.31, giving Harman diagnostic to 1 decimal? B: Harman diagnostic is 88.0 deg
